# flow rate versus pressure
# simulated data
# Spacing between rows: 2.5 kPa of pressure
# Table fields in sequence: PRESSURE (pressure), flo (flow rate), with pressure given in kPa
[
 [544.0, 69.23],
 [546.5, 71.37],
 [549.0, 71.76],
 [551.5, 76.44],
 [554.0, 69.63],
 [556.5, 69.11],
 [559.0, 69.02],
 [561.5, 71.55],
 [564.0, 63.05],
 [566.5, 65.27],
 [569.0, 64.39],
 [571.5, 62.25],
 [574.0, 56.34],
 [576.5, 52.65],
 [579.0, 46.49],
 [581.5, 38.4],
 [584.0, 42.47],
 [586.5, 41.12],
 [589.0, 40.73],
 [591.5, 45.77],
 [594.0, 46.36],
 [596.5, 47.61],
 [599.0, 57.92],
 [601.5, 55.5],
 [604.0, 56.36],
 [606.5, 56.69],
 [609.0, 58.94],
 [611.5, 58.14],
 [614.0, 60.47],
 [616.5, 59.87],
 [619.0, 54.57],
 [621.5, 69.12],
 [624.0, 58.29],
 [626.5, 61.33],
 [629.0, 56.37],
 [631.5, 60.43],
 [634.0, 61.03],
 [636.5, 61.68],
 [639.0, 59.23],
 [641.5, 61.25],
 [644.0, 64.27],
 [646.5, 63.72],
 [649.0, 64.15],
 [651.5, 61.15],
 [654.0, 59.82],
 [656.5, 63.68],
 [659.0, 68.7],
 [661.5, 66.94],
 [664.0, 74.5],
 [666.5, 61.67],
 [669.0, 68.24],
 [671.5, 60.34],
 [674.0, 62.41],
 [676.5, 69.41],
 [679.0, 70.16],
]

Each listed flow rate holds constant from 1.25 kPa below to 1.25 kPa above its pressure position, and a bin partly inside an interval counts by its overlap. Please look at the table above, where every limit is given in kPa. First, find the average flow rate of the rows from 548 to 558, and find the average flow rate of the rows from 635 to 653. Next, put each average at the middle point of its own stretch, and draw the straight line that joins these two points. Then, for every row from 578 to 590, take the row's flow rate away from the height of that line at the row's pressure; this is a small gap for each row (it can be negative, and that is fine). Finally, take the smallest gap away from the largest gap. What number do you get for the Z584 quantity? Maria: 7.8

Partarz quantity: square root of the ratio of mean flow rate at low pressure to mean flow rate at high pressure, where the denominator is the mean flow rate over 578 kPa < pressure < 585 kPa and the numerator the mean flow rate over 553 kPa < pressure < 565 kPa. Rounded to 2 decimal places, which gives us 1.27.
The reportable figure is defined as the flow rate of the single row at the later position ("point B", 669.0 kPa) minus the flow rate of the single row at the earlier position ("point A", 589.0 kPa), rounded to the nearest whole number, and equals 28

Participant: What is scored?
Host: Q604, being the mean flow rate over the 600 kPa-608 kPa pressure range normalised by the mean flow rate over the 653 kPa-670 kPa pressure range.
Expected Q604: 0.85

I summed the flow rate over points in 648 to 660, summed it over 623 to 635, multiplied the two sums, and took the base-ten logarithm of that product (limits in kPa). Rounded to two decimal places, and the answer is 4.98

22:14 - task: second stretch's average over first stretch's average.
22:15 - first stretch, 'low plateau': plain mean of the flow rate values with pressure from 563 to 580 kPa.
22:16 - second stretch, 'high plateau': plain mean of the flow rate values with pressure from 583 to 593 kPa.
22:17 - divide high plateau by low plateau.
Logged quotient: 0.725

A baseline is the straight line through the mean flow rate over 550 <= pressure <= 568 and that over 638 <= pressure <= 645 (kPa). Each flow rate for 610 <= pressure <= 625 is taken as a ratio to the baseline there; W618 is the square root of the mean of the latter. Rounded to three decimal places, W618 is 0.971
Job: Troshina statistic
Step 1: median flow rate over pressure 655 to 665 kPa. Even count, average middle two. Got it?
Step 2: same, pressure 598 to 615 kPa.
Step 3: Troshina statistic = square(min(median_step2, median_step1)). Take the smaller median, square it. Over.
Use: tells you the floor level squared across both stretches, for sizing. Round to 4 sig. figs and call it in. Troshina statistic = 3355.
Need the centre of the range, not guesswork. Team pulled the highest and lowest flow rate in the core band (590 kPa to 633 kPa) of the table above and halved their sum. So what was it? 57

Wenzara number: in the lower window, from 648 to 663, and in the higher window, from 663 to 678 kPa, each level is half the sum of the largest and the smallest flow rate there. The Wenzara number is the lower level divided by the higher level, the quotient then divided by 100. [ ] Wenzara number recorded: 0.010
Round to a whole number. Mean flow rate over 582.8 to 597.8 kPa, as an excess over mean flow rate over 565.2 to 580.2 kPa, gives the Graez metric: -14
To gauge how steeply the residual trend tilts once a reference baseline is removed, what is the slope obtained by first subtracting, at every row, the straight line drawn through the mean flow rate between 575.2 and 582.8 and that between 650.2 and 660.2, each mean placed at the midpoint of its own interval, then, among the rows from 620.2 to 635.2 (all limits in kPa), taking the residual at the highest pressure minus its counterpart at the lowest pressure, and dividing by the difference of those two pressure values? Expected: -0.88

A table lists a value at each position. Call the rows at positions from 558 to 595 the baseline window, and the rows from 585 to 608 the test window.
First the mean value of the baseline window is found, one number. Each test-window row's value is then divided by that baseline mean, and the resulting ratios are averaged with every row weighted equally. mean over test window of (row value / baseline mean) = 0.93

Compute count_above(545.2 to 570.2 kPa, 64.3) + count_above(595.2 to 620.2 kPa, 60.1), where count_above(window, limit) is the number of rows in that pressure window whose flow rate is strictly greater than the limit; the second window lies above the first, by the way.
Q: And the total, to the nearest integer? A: 10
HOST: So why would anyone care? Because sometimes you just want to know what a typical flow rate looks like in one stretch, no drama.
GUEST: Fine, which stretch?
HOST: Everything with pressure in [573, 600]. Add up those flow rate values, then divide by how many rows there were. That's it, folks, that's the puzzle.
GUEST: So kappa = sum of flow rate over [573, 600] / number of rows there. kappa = 47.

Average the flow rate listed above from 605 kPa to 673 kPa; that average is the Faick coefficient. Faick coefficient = 62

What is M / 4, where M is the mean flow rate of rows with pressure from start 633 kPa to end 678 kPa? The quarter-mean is 16.0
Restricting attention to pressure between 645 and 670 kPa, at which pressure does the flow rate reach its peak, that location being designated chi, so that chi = 664.0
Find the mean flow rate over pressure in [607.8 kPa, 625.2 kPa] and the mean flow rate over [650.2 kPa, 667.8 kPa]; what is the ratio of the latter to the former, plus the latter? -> 66.3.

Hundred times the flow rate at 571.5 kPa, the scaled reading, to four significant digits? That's 6225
